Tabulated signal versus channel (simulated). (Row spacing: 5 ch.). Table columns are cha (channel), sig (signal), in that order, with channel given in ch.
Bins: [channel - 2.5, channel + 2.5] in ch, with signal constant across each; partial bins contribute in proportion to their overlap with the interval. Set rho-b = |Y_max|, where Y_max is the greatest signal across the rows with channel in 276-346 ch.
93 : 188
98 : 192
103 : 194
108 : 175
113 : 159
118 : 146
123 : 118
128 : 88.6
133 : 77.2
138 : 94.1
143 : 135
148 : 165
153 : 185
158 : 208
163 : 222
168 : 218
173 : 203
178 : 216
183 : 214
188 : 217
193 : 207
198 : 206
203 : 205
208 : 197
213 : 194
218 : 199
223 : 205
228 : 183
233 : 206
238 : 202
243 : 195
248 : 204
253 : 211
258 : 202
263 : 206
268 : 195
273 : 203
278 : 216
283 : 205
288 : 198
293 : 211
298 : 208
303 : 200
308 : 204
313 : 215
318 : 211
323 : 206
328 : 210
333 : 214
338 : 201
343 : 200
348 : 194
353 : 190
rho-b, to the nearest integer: 216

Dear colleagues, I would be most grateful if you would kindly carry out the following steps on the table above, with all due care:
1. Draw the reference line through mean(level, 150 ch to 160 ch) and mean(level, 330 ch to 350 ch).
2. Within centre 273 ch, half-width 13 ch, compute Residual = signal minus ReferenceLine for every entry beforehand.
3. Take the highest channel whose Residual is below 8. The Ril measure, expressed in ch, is 283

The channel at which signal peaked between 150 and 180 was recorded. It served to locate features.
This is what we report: 163 ch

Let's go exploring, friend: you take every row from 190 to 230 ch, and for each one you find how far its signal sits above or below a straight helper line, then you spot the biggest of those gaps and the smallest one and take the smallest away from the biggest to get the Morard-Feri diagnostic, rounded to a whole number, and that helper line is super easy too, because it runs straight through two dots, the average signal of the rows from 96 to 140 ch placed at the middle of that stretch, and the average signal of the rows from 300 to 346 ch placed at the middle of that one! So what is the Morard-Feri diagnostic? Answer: 36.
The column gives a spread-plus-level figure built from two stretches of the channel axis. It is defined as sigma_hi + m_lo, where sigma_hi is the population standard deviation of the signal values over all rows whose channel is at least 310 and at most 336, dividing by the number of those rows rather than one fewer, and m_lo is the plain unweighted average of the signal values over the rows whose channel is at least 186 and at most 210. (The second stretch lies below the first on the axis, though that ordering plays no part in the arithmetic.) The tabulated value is 210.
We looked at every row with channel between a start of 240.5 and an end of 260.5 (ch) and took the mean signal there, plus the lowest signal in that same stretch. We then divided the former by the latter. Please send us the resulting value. 1.04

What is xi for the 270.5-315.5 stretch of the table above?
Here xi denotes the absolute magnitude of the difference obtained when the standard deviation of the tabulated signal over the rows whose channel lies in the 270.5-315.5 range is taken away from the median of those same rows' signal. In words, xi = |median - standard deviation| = 199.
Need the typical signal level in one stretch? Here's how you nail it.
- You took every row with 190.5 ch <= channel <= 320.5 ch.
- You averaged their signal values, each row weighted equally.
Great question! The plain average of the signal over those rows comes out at 203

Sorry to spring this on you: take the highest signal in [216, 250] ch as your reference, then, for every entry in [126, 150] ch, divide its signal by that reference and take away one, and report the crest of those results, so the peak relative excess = -0.20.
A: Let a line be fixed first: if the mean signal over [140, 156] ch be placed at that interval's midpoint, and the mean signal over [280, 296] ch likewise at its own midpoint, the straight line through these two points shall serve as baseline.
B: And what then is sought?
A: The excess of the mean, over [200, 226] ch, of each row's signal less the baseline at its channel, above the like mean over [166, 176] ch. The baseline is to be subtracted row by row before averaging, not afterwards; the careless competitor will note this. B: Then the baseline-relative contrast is -24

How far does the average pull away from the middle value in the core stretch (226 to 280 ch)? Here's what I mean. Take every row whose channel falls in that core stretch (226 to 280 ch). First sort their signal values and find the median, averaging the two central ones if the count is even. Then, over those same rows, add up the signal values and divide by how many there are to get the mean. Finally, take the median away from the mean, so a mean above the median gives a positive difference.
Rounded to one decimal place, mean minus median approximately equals -0.9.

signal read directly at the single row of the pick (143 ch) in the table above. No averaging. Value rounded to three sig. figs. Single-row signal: 135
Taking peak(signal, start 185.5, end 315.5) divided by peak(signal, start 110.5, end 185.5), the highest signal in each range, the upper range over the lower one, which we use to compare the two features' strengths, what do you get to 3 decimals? 0.977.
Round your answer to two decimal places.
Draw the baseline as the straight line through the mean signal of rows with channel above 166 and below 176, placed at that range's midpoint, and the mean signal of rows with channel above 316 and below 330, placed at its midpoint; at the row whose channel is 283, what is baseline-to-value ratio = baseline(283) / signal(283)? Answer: 1.02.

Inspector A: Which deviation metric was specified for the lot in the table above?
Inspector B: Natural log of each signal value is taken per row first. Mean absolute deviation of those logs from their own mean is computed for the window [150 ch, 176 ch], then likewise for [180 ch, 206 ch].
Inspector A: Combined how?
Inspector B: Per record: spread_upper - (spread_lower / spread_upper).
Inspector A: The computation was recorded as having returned -2.4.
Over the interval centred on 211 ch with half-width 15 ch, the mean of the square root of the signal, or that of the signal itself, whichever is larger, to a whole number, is 201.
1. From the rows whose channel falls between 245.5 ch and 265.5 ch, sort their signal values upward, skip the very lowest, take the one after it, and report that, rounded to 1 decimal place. 204.0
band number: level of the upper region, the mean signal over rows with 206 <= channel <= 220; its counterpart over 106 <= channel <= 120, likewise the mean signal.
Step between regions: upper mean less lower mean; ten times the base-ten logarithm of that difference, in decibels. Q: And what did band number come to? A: 16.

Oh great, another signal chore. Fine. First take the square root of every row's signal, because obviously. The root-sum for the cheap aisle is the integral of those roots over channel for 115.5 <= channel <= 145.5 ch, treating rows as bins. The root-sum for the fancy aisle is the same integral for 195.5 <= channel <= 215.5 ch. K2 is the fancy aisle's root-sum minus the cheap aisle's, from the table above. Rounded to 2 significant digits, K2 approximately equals -29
